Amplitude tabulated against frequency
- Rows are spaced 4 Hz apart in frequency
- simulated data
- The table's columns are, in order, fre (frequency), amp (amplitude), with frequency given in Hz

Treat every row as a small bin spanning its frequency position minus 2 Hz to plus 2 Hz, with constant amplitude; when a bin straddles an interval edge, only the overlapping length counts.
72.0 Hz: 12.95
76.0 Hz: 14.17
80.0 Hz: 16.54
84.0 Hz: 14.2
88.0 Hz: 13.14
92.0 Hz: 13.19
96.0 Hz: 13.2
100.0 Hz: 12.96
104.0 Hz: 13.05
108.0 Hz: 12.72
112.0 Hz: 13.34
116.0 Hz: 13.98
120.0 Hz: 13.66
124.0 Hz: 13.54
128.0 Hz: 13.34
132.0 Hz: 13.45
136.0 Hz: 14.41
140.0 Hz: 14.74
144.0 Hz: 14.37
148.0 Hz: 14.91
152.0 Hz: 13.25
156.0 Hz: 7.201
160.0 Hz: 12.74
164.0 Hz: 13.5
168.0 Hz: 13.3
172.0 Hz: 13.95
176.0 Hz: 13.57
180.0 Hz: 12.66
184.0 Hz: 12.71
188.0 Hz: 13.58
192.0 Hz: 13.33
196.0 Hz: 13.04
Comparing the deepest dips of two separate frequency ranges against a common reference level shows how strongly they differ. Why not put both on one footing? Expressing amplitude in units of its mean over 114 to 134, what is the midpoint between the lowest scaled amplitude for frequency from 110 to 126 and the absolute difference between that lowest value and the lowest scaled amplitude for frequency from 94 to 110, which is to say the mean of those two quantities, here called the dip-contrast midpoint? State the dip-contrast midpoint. 0.513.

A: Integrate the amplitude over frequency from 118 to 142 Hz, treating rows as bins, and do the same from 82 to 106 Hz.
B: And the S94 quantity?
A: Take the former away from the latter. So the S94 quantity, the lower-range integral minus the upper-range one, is -13.6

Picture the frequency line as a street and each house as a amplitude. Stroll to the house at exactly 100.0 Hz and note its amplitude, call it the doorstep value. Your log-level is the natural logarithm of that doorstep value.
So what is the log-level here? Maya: 2.56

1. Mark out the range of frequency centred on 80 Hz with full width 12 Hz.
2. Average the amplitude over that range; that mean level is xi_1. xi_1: 15.0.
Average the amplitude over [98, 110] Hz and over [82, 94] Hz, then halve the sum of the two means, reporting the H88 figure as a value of 13.2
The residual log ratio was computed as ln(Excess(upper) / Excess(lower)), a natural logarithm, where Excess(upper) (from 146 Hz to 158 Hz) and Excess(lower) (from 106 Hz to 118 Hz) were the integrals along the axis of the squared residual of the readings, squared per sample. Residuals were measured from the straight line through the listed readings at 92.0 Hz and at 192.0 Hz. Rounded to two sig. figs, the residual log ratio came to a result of 3.9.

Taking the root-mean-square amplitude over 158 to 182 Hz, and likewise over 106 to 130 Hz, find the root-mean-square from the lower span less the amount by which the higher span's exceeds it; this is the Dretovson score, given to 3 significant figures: 13.6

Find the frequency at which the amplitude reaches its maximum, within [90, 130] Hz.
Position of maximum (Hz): 116.0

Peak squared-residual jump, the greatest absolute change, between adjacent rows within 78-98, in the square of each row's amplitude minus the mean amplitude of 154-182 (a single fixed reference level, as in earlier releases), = 14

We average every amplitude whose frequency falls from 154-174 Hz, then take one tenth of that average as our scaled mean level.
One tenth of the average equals 1.21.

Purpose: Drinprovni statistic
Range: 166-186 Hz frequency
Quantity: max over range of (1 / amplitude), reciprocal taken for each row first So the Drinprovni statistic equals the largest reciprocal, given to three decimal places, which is 0.079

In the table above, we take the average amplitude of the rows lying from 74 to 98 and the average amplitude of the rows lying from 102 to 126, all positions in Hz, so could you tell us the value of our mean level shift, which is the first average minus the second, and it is 0.7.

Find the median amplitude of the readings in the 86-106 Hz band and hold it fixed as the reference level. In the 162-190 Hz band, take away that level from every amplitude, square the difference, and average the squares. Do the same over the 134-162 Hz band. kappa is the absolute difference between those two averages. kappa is 6.1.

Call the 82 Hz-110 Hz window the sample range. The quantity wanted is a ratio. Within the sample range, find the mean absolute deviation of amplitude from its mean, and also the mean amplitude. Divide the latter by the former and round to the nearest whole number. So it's 47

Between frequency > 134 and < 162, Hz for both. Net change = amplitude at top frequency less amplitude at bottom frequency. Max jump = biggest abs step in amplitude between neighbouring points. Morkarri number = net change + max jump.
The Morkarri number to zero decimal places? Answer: 4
